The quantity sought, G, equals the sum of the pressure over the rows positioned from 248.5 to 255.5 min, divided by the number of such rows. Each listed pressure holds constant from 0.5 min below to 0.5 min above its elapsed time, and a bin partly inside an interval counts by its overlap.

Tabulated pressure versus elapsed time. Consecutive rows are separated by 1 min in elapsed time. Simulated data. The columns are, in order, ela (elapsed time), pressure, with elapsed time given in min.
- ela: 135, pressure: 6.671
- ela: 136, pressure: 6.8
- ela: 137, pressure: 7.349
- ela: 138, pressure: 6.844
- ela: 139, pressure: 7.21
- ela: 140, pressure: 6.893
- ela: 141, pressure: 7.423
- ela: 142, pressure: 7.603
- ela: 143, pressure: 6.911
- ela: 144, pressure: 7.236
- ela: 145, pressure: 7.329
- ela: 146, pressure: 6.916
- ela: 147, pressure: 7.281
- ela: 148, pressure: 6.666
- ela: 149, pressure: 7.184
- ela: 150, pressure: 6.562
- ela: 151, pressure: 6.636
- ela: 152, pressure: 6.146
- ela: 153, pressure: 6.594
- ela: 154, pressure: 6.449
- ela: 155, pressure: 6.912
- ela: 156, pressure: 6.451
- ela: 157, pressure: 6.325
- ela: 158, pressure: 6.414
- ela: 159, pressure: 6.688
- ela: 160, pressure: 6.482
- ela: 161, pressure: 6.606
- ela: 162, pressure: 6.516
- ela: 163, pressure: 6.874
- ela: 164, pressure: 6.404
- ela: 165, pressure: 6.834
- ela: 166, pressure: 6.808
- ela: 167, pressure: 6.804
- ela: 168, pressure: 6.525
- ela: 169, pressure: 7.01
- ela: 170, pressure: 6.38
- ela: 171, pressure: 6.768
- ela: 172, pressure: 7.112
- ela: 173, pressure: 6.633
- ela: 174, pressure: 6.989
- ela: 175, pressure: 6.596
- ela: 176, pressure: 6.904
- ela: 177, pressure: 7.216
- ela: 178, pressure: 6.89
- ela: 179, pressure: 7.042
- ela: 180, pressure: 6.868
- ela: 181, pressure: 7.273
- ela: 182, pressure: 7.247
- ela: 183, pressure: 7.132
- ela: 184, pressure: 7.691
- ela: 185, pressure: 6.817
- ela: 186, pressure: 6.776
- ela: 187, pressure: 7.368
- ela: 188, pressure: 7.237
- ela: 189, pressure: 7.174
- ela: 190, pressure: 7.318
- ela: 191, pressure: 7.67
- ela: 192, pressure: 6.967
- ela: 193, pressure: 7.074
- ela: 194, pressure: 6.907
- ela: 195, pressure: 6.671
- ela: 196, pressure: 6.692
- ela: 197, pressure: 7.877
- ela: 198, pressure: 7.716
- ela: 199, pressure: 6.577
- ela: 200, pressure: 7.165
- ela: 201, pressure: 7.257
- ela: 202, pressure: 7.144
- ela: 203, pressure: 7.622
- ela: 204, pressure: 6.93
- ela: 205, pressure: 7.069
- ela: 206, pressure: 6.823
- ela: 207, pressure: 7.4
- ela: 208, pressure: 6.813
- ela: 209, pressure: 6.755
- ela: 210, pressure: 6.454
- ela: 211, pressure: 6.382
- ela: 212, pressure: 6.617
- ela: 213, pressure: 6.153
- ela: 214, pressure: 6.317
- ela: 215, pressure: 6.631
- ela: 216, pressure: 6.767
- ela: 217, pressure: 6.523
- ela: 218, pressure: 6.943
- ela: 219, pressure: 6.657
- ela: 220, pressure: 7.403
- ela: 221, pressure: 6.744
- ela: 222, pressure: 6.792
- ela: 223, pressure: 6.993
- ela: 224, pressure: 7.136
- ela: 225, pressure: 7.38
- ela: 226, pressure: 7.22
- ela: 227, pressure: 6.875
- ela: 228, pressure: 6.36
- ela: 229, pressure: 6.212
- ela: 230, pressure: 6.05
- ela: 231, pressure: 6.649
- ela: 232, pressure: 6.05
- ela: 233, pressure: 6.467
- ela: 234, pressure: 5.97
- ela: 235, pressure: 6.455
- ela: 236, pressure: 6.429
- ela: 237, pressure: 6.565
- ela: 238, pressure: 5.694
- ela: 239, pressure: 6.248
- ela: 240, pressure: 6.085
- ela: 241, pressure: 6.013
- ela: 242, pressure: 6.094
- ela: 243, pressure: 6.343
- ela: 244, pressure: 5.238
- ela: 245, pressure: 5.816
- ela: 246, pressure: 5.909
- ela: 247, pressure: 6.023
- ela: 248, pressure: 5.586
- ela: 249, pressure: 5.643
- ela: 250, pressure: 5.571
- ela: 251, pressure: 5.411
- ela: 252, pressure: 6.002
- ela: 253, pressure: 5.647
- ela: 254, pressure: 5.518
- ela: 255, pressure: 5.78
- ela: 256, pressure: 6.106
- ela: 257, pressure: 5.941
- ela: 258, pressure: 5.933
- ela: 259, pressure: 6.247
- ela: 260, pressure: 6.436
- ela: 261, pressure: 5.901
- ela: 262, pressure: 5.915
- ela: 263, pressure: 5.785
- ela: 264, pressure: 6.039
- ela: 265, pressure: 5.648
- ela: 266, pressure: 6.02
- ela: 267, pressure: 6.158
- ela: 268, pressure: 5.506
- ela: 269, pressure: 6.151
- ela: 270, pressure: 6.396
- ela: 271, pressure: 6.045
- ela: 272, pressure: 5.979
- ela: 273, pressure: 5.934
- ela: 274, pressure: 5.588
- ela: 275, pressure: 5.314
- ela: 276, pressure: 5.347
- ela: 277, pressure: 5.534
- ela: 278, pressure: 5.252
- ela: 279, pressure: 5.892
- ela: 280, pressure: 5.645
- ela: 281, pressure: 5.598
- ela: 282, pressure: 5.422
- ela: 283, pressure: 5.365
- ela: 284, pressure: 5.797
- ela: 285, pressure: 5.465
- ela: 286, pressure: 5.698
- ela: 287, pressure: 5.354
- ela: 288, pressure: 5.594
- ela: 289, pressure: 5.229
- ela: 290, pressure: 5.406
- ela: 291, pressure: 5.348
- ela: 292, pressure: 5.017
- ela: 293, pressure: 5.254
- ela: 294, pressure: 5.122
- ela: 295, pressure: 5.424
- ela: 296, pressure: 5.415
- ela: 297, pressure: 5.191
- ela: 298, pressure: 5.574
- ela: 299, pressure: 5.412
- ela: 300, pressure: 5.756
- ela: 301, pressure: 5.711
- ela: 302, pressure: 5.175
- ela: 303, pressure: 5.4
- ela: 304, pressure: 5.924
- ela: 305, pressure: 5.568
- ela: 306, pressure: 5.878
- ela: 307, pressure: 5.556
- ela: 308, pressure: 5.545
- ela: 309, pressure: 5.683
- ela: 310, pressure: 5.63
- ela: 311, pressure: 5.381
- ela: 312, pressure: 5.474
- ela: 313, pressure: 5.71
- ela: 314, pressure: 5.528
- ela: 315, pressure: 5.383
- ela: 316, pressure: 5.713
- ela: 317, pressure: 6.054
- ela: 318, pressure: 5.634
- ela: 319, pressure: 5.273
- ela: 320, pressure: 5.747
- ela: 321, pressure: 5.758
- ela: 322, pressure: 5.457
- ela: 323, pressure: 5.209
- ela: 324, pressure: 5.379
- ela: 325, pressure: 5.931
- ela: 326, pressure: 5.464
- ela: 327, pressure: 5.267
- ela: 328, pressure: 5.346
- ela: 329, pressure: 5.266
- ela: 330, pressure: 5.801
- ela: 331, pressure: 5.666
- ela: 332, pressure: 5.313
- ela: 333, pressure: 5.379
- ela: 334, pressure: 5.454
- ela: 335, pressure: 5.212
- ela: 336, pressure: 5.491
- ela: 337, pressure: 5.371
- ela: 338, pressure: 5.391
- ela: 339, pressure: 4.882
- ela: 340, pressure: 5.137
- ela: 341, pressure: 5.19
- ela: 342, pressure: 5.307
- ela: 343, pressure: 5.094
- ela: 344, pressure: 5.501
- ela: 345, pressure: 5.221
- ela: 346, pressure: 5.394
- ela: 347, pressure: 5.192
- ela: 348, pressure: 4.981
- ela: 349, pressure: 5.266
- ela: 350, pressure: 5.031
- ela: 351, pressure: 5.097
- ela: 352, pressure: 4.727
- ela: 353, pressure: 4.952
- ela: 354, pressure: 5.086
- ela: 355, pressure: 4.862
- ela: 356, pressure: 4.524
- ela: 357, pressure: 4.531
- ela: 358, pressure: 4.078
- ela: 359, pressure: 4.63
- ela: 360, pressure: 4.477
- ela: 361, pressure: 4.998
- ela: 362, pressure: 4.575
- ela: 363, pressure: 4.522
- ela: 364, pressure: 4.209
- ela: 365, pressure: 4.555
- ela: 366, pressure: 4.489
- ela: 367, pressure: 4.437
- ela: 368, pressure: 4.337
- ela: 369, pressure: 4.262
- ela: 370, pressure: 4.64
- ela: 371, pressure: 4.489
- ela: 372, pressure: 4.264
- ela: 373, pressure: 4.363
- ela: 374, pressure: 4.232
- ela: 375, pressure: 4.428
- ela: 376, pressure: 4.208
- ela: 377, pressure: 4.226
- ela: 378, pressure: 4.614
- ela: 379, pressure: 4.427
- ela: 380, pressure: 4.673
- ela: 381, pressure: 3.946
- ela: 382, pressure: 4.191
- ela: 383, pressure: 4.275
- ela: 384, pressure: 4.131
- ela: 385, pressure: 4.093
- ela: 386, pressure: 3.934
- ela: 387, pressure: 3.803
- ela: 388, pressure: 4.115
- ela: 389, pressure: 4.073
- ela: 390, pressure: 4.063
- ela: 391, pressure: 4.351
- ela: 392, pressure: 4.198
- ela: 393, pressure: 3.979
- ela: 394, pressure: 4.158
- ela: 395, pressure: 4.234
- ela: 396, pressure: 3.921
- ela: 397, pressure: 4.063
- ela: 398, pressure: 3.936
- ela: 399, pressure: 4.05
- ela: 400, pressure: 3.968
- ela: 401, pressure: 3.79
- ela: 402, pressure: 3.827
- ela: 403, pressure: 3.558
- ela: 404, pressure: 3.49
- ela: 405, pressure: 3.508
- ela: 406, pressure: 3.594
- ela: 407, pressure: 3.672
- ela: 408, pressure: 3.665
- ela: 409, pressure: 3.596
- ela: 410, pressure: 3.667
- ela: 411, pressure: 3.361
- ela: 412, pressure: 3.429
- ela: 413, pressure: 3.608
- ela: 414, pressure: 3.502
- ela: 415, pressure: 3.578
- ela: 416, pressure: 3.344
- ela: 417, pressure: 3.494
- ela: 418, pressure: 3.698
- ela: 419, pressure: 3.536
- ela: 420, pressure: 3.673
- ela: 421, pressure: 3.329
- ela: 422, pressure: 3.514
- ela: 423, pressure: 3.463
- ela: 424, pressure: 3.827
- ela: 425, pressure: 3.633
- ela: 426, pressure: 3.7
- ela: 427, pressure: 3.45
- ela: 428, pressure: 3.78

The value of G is 5.65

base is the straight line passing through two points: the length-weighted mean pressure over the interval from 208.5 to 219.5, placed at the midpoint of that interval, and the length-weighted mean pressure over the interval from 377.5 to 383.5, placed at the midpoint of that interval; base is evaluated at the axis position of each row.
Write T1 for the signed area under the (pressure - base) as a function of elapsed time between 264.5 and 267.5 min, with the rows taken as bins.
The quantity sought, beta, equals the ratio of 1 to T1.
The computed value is 5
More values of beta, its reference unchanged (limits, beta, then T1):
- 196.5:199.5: 1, 1.8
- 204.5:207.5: 1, 1.3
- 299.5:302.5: 2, 0.4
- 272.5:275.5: -2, -0.5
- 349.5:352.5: 2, 0.6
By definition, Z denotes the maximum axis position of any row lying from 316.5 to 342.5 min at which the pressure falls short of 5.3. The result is 341 min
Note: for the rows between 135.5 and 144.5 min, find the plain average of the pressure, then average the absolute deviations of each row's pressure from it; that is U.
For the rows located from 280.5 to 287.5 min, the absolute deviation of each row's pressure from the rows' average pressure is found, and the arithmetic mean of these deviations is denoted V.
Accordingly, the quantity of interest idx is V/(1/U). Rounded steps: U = 0.248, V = 0.15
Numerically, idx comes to 0.04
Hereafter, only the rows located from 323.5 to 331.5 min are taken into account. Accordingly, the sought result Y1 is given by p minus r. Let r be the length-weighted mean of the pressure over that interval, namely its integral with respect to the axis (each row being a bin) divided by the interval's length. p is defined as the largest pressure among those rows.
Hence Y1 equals 0.42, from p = 5.931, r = 5.5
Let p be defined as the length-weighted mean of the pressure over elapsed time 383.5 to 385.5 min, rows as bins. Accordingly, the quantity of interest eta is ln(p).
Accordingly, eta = 1.4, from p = 4.1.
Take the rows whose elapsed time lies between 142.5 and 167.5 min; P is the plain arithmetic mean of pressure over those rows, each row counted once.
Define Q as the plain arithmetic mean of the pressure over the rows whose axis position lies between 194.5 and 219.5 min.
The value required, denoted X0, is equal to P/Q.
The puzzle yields 1.0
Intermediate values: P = 6.7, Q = 6.9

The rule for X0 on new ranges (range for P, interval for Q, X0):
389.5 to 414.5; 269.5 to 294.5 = 0.7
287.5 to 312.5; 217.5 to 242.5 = 0.8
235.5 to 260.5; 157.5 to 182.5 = 0.9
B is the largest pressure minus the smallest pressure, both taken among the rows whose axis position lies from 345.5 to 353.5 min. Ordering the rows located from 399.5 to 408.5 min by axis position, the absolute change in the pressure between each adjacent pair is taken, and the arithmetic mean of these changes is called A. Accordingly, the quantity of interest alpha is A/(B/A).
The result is 0.01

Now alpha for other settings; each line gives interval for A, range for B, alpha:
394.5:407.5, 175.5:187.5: 0.02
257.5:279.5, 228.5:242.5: 0.09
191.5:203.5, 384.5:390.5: 0.49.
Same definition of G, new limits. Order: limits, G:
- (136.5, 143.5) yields 7.18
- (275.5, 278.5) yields 5.38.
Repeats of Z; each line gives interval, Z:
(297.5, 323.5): 323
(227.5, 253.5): 244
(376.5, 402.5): 402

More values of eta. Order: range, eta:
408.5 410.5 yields 1.3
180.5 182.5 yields 2.0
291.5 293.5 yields 1.6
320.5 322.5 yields 1.7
